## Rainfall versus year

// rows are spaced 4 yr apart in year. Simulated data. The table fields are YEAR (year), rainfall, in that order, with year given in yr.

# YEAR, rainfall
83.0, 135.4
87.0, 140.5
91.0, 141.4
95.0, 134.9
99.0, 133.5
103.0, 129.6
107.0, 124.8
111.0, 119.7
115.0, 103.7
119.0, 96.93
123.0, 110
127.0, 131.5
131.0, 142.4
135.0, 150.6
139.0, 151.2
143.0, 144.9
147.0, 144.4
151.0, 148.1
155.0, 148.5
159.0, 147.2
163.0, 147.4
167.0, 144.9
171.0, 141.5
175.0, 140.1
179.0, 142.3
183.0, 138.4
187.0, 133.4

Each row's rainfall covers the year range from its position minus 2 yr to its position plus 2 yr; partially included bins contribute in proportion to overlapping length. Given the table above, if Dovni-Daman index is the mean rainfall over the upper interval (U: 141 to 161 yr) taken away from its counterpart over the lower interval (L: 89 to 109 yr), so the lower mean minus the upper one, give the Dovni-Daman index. -14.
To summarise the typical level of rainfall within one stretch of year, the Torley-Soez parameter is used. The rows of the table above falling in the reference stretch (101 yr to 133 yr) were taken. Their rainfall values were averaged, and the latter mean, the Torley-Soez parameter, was 120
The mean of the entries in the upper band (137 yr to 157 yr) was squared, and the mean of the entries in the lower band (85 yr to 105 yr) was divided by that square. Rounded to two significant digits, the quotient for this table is 0.0063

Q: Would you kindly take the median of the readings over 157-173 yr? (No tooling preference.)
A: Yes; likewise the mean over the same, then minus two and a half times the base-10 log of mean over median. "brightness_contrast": 0.006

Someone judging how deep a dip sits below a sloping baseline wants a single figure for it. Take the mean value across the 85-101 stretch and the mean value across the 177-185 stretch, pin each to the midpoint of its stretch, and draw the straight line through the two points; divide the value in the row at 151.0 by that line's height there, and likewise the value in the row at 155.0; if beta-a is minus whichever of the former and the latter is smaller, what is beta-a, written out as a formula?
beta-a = -1.06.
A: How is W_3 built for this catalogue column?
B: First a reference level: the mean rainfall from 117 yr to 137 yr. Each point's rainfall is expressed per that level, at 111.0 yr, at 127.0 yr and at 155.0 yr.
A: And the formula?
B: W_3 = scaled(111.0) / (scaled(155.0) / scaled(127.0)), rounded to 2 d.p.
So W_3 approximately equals 0.84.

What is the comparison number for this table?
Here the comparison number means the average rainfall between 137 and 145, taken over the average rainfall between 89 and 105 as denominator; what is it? 1.10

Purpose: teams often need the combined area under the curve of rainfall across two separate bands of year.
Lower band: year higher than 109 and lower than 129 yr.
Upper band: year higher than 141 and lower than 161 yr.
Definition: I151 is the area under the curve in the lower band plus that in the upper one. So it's 5180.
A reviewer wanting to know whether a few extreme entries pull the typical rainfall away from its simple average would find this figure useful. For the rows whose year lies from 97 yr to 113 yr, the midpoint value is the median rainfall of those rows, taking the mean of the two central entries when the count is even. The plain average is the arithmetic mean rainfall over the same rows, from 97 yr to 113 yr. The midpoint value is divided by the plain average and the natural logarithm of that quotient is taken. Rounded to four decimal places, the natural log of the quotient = 0.0024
